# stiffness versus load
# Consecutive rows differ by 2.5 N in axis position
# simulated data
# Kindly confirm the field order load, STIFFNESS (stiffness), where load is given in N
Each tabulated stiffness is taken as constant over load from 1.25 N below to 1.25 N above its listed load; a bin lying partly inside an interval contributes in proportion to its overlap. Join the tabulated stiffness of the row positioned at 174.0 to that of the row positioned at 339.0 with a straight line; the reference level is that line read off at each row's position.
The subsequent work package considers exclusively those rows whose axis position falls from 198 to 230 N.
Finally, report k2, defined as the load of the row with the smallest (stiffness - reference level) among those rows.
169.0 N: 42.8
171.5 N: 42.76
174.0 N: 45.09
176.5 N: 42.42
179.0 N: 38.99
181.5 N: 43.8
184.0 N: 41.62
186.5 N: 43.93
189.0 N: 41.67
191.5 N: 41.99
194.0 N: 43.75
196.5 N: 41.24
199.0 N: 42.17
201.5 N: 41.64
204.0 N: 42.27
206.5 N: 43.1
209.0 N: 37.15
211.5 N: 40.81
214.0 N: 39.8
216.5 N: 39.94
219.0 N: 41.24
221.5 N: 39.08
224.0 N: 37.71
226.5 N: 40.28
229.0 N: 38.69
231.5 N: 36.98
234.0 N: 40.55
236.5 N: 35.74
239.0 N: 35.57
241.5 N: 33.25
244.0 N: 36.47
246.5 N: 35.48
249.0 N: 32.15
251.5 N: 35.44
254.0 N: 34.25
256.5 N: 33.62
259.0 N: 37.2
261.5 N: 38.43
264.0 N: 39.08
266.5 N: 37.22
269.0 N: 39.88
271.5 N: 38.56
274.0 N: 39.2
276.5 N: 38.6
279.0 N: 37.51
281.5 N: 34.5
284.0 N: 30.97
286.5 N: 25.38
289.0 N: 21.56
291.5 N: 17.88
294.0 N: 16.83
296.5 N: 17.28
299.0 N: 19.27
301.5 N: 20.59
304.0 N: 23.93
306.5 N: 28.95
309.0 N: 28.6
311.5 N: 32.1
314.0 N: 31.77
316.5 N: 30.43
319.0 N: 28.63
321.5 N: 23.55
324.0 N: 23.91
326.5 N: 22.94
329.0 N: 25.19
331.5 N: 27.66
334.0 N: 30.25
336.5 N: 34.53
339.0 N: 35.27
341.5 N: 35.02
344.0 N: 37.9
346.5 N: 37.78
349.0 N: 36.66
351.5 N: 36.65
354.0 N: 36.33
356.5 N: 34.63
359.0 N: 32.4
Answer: 209.0 N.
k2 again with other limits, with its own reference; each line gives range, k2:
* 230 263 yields 249.0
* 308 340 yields 326.5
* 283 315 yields 294.0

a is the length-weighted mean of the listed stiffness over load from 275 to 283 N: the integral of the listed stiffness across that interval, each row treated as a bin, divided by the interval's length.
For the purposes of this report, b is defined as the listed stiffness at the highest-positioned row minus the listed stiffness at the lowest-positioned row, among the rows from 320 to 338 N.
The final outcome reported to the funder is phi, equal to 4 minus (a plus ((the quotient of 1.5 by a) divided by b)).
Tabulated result -33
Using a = 37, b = 11.0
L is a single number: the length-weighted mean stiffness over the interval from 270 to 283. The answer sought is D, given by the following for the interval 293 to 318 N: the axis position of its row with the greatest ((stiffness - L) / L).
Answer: 311.5 N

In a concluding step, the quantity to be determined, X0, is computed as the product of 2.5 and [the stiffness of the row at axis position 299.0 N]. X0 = 48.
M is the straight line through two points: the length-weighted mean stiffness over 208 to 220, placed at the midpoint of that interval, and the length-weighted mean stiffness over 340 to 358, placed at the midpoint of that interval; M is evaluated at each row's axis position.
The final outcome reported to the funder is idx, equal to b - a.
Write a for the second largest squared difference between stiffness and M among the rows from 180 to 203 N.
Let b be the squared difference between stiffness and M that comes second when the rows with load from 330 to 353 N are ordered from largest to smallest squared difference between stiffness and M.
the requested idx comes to 30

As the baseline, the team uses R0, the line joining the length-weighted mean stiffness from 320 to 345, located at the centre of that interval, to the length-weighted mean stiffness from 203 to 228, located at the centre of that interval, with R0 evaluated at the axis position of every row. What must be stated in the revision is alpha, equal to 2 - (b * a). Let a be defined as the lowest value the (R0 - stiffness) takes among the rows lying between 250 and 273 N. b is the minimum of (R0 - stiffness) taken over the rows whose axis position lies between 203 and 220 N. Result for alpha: -8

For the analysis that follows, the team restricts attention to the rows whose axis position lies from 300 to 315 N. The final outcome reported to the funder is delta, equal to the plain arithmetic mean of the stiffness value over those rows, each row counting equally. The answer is 28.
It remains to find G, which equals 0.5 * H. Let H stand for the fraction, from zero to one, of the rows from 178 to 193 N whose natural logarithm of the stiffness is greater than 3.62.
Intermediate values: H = 1.0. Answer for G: 0.50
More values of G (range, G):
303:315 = 0.00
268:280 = 0.50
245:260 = 0.00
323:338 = 0.00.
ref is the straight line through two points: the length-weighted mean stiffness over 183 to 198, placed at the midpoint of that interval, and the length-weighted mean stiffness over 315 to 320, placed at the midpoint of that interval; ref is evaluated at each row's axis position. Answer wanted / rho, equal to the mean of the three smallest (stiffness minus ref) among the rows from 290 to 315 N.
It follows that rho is -15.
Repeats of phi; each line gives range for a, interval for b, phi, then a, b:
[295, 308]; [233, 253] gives -18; 22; -5.1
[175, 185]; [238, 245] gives -38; 42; 0.9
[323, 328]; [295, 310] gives -19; 23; 11.3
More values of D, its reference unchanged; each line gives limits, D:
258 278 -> 269.0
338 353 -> 344.0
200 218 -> 206.5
